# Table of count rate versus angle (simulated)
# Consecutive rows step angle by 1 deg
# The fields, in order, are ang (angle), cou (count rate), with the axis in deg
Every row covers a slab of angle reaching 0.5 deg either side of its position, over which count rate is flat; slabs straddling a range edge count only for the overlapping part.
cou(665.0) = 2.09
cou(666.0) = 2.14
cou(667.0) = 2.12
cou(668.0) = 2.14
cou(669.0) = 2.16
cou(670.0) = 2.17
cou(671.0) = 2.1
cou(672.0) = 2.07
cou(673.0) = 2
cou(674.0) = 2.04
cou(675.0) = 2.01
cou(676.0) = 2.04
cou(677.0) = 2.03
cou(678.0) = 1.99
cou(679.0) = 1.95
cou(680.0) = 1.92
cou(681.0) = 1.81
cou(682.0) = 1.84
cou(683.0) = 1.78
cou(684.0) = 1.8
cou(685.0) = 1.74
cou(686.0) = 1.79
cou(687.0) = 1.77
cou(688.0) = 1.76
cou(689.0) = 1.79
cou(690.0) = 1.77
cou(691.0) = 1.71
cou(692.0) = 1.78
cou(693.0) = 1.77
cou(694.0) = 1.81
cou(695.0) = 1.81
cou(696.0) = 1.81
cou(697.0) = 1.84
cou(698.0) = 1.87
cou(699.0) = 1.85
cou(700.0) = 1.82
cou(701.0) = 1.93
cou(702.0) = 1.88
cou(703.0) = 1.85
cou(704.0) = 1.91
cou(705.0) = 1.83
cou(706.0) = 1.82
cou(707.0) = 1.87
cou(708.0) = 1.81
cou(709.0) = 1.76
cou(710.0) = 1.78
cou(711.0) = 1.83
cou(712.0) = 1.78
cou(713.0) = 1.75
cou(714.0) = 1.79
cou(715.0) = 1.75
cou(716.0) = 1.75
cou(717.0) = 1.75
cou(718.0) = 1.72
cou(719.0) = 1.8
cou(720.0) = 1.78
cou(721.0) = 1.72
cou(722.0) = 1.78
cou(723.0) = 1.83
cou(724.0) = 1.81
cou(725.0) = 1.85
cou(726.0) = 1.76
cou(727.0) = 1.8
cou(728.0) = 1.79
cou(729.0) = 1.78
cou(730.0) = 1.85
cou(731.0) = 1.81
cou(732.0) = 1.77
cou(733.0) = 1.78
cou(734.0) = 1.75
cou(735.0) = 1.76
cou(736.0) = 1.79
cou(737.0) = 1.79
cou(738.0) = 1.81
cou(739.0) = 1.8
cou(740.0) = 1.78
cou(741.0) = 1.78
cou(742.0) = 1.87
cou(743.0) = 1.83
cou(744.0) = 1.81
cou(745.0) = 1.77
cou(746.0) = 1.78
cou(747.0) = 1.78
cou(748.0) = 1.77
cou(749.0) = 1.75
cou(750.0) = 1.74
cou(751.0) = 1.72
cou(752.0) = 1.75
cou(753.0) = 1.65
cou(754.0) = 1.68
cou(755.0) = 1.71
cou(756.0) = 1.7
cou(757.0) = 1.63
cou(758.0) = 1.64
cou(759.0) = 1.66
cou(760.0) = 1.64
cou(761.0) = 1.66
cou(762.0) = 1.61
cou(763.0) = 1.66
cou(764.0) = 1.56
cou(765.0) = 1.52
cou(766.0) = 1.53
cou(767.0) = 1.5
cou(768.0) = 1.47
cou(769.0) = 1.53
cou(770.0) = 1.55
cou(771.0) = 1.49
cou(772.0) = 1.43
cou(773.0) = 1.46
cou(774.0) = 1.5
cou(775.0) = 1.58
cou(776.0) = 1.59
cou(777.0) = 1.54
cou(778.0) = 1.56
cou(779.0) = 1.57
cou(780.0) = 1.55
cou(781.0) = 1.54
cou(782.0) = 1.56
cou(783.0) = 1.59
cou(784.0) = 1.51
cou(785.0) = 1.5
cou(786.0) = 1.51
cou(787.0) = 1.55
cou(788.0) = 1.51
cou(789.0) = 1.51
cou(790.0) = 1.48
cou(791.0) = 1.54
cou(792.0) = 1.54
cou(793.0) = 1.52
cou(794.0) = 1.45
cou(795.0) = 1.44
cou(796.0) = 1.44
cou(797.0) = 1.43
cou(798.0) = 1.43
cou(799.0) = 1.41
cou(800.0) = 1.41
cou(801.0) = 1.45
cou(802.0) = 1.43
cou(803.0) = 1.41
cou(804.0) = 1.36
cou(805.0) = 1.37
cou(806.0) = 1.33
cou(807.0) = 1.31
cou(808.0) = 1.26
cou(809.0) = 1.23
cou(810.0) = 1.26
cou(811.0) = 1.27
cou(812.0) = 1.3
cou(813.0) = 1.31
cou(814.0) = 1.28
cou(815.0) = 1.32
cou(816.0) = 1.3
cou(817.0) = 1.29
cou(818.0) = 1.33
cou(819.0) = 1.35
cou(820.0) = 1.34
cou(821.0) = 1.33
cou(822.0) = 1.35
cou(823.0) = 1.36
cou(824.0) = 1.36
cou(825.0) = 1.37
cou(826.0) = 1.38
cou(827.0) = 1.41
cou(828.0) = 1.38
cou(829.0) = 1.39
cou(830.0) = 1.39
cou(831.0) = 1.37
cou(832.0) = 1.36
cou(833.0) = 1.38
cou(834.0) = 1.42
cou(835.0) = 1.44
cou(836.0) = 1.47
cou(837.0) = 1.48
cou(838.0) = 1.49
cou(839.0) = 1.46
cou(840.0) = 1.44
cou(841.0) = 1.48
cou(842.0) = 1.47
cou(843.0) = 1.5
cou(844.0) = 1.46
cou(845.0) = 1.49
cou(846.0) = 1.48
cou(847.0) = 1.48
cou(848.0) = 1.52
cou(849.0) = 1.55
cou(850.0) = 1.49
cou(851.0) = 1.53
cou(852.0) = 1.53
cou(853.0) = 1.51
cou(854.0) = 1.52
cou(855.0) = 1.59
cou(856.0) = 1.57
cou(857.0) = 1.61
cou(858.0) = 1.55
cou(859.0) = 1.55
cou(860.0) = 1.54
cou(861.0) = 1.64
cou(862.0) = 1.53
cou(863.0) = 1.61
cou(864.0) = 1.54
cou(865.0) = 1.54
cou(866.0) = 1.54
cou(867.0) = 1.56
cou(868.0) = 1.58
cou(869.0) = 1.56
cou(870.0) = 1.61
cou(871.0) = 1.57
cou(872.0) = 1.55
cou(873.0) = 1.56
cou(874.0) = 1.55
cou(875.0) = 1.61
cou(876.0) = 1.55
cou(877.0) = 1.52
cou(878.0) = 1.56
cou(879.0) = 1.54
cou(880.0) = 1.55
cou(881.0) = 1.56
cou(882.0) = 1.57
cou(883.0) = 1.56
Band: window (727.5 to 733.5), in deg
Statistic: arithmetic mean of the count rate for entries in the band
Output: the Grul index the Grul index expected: 1.80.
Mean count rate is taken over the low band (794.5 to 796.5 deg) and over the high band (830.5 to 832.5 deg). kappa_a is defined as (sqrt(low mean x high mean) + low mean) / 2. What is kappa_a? 1.42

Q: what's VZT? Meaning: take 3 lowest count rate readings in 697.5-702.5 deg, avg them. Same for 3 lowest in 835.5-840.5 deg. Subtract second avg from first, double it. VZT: 0.78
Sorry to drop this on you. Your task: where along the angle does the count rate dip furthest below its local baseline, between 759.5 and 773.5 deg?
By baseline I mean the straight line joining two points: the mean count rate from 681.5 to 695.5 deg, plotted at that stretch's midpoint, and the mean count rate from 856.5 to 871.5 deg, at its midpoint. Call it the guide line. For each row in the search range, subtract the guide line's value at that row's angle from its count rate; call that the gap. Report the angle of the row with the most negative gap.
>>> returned 772.0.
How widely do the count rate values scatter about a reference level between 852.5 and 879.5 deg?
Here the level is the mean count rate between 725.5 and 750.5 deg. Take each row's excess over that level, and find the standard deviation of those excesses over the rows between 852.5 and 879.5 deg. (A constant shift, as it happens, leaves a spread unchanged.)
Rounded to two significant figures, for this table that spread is 0.032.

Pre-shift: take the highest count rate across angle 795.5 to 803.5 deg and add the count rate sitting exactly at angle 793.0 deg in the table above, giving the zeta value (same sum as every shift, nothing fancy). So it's 3.0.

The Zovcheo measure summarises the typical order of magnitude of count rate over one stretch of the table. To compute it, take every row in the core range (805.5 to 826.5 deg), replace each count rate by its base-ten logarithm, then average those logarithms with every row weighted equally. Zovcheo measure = 0.119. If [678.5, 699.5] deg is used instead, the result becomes 0.257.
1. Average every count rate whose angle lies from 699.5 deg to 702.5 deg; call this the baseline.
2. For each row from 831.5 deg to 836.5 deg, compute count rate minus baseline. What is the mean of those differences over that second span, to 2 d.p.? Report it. -0.46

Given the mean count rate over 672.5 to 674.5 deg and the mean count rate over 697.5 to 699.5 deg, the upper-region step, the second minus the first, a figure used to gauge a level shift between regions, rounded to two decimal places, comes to -0.16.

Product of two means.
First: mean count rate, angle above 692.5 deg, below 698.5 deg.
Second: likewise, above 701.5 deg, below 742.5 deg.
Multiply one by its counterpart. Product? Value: 3.3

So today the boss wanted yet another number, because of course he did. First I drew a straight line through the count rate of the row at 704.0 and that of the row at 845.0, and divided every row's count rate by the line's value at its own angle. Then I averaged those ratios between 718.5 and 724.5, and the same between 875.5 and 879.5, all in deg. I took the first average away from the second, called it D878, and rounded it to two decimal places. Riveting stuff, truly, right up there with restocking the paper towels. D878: 0.15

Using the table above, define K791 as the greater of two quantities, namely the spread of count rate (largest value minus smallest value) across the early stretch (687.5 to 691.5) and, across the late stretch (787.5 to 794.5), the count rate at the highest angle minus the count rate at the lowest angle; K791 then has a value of 0.080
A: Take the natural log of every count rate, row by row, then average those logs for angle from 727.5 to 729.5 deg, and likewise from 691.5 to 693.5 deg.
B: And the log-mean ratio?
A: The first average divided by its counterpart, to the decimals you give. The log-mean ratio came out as 1.0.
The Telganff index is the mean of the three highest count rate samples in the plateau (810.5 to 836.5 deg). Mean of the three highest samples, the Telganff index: 1.44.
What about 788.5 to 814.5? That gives 1.53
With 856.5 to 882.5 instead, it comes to 1.62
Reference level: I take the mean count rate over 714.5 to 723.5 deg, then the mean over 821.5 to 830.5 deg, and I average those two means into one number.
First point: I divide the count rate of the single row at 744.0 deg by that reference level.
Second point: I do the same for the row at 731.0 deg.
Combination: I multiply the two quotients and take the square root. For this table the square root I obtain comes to 1.15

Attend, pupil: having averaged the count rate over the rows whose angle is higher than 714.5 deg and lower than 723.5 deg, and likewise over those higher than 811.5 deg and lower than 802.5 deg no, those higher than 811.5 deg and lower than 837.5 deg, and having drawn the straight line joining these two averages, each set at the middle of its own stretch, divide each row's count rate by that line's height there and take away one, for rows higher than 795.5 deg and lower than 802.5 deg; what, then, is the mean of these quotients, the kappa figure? -0.022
